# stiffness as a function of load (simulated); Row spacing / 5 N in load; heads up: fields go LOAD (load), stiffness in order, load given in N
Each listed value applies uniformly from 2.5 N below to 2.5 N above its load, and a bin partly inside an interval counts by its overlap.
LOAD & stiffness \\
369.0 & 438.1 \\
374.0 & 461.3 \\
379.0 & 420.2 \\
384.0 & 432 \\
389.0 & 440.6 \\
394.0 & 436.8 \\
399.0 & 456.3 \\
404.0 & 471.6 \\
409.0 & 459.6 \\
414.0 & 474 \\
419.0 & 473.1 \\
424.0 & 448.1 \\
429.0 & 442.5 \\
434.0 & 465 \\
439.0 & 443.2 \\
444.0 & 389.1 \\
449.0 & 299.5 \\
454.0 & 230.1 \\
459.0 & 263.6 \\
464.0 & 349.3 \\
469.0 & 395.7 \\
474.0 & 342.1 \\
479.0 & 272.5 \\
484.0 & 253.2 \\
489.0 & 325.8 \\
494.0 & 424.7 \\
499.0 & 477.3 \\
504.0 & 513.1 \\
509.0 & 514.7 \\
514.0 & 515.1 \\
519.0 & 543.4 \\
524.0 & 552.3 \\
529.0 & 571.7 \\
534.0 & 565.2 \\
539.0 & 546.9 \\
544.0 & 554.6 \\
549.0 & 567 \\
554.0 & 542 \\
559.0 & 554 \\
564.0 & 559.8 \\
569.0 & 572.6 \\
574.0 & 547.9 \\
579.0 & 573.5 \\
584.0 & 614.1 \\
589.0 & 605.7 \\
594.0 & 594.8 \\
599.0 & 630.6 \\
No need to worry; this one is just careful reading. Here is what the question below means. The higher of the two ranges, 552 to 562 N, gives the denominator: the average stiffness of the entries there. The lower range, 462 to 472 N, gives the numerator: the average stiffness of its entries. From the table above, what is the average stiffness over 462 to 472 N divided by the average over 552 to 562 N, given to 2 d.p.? 0.68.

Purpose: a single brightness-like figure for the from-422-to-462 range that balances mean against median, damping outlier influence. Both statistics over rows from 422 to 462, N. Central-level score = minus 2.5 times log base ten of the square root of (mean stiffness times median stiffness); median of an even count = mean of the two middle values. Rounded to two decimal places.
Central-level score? -6.49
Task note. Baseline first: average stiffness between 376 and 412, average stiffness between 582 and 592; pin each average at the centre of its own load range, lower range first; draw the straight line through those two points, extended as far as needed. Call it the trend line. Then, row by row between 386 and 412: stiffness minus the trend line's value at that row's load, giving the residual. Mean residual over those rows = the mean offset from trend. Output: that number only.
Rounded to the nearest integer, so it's 3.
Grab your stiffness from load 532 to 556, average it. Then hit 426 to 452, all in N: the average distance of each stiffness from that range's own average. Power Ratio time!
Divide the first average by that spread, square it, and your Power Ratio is 119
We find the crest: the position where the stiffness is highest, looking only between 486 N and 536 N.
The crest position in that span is 529.0 N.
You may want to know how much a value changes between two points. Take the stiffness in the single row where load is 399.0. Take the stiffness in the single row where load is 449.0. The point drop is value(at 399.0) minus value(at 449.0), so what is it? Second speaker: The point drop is 157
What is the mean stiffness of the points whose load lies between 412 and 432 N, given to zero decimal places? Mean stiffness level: 459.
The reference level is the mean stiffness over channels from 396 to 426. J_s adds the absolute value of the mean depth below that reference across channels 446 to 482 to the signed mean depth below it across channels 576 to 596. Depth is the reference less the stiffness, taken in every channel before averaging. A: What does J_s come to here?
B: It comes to 23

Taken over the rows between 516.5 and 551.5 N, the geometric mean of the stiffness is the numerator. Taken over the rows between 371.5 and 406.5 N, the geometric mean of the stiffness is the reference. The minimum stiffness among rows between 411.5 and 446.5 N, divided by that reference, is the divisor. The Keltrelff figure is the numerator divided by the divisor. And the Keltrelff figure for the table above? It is 638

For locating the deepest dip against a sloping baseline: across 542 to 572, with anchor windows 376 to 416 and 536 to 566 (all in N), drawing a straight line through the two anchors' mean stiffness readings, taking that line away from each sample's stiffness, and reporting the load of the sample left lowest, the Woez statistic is 554.0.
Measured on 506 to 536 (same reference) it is 514.0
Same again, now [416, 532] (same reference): 454.0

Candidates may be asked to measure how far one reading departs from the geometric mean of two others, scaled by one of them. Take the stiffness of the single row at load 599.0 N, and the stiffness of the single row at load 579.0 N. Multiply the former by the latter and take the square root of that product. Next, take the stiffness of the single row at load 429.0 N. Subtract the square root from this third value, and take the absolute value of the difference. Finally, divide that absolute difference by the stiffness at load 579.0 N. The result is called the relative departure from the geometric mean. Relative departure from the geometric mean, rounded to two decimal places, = 0.28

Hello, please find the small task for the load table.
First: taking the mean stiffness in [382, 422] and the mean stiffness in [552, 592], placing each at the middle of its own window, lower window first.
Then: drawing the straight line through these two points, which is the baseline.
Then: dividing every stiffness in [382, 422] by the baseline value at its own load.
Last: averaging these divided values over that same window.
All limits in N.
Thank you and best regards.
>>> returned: 1.00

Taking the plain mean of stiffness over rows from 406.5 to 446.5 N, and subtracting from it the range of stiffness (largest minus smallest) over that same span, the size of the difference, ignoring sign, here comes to 364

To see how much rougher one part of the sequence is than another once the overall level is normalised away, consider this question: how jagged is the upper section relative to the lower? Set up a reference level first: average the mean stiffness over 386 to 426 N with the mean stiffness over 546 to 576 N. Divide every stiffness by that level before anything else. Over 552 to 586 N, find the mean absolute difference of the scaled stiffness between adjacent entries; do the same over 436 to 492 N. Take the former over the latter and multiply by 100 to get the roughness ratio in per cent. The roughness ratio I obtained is 34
